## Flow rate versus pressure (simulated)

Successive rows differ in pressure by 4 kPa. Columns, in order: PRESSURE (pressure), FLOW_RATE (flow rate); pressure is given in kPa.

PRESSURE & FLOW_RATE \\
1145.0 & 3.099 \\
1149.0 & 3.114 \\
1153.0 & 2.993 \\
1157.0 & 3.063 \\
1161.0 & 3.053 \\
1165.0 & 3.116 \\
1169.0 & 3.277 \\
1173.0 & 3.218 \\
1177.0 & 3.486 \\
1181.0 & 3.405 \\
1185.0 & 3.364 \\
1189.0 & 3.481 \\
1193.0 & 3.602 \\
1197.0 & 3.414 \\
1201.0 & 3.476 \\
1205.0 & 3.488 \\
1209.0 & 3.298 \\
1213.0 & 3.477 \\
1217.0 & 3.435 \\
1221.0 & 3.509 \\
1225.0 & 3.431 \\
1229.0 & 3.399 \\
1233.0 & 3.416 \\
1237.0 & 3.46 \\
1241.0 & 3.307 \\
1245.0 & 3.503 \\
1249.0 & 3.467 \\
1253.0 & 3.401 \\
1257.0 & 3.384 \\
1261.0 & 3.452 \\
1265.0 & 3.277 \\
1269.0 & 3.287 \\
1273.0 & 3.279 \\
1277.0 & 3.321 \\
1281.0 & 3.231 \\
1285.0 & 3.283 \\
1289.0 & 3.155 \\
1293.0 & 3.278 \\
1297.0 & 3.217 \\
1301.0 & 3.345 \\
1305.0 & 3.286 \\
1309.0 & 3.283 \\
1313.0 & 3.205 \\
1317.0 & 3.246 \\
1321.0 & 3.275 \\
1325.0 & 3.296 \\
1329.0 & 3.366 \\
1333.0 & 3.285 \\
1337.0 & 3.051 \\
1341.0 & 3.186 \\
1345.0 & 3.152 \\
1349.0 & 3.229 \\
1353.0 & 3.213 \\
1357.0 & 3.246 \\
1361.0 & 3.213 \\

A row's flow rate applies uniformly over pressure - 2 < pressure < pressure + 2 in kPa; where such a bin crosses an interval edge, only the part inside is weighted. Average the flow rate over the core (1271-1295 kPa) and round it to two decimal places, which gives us 3.26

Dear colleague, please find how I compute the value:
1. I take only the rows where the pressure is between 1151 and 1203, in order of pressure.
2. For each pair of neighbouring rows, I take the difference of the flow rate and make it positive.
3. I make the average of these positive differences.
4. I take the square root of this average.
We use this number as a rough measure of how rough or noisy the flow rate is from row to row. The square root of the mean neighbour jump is 0.322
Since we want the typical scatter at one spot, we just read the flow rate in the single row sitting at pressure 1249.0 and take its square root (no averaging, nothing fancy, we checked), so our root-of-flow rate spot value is 1.86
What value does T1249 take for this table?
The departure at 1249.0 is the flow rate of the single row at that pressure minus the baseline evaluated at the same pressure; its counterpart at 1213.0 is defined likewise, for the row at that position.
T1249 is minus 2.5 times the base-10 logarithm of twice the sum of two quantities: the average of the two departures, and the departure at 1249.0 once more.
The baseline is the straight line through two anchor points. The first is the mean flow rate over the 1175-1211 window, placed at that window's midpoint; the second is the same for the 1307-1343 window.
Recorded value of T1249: 1.0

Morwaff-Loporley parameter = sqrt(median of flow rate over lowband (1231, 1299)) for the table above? 1.82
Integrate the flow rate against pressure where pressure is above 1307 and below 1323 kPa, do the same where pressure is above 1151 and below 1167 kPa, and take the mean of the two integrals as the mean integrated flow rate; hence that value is 50.5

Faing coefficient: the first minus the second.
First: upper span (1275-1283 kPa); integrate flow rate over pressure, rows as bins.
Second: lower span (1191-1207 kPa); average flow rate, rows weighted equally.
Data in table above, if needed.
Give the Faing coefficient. 23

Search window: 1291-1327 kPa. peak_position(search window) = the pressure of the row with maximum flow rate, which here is 1301.0 kPa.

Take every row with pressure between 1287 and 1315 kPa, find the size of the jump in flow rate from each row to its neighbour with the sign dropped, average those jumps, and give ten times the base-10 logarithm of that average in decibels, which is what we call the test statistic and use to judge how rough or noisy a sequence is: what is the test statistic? -11.2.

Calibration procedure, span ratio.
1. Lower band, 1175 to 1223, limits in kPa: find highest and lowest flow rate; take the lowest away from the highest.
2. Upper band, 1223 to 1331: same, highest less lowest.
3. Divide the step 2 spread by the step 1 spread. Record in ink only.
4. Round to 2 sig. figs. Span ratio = 1.1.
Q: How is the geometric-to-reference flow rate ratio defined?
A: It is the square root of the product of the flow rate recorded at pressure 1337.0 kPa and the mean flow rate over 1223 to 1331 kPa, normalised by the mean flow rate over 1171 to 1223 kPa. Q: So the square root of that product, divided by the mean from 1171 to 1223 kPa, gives 0.93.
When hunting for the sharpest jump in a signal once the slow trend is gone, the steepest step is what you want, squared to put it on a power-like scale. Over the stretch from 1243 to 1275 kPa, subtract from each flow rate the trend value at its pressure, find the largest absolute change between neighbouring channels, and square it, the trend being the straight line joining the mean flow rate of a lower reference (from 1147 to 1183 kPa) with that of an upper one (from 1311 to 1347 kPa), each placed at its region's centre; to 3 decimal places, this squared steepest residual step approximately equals 0.031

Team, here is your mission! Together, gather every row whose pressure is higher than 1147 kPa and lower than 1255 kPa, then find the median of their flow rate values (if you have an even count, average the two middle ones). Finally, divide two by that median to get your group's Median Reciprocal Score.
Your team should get 0.586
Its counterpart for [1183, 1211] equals 0.575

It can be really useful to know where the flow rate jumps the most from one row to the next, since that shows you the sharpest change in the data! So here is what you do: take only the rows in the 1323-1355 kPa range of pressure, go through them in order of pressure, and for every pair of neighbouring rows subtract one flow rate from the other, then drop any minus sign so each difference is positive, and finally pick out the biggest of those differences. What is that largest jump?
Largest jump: 0.23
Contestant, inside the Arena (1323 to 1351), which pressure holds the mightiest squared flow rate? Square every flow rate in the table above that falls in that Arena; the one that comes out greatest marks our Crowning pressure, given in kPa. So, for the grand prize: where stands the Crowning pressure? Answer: 1329.0 kPa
